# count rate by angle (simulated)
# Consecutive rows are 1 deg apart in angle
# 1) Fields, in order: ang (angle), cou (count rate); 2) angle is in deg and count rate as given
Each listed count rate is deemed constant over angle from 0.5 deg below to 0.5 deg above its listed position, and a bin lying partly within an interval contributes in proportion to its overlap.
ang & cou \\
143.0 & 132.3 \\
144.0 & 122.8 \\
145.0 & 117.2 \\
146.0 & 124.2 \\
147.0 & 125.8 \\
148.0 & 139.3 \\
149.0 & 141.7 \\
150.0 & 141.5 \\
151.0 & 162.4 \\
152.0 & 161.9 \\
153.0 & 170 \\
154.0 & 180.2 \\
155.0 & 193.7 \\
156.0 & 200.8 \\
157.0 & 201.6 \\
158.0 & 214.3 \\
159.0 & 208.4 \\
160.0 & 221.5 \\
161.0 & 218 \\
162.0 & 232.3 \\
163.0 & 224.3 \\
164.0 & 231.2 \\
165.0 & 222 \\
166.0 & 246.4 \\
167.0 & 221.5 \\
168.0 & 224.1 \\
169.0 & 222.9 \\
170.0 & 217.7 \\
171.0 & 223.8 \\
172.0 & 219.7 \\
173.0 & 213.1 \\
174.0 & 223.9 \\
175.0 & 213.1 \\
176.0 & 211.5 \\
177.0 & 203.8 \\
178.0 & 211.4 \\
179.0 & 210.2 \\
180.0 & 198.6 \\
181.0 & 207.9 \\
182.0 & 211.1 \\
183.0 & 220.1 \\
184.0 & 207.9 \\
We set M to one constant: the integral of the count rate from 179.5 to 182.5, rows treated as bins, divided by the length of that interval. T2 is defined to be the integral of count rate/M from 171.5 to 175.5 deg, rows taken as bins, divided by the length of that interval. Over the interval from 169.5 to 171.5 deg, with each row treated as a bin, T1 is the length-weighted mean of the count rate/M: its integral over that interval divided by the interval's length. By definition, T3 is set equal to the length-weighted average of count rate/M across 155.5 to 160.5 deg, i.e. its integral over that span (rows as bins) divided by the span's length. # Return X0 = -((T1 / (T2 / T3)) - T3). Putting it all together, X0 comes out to 0.0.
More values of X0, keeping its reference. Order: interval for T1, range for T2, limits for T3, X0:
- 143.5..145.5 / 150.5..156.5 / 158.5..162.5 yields 0.3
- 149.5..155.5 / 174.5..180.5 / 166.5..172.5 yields 0.2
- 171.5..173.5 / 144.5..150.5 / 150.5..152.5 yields -0.5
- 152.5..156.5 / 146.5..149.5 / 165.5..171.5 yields -0.4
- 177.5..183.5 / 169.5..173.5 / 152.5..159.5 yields 0.0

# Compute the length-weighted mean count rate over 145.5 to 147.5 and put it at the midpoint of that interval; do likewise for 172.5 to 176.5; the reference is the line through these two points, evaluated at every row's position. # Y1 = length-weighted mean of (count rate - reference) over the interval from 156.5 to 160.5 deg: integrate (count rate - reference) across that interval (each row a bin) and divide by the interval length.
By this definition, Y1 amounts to 48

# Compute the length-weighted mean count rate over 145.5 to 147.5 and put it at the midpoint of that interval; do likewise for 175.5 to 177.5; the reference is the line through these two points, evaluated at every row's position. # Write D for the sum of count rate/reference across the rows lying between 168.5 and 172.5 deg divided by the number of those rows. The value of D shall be 1.16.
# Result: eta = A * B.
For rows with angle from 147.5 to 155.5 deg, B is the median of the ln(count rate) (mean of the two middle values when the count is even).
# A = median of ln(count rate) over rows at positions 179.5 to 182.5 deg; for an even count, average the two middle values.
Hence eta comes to 27.2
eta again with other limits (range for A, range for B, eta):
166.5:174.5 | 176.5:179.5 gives 28.9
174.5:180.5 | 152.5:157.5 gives 28.2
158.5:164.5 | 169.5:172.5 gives 29.2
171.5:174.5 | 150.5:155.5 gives 27.7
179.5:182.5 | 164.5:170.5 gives 28.8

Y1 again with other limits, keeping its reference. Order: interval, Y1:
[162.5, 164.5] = 48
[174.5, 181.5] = -19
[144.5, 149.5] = 3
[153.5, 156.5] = 39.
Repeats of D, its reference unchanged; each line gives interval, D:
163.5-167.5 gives 1.30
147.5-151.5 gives 1.10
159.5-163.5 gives 1.35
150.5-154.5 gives 1.19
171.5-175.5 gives 1.09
